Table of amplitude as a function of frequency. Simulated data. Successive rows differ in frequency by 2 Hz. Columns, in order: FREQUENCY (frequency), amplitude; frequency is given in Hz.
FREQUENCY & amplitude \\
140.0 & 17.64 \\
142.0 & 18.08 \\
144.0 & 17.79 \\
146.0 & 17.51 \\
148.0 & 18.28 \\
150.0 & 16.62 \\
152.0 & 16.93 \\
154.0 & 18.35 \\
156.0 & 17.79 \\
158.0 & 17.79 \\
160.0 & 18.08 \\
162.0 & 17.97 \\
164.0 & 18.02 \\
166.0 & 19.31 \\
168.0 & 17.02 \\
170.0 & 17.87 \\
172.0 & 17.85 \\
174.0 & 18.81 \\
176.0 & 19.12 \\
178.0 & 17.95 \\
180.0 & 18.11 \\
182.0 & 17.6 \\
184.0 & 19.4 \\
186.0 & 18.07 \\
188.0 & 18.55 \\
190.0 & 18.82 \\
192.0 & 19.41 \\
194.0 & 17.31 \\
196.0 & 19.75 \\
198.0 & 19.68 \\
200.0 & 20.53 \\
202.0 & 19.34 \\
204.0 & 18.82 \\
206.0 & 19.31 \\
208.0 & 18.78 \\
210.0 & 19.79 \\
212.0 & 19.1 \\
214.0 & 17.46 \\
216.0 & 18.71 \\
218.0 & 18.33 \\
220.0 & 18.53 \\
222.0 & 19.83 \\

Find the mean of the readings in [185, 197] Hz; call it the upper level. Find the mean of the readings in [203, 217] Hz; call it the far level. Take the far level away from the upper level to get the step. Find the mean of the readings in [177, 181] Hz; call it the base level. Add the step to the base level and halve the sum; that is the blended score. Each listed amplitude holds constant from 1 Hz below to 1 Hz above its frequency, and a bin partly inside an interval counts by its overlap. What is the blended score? 8.91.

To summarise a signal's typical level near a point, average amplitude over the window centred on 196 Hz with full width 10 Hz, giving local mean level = 19.3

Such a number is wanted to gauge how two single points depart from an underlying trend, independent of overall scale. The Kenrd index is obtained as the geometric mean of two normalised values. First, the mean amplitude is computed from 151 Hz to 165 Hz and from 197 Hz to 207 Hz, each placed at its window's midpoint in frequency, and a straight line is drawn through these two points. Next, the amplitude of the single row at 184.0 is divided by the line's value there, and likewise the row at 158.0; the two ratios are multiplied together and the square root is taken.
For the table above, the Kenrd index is 1.01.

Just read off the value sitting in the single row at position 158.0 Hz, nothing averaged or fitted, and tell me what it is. 17.79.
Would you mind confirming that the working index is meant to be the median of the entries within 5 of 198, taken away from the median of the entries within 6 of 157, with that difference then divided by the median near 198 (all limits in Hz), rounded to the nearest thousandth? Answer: -0.091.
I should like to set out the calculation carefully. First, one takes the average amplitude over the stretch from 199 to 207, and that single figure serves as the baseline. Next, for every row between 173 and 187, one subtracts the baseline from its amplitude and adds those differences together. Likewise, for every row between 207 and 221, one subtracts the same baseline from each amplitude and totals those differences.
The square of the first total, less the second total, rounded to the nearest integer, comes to 61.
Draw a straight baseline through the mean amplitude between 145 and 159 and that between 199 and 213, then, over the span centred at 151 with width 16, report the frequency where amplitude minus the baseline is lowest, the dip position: 150.0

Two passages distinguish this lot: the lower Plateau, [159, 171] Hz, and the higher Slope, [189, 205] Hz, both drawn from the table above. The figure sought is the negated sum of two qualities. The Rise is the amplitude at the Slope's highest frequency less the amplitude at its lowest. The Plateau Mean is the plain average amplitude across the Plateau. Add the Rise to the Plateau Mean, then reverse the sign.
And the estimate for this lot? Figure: -18.0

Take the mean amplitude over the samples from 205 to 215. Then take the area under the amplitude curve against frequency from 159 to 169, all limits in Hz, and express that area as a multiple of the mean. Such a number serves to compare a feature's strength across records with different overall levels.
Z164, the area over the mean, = 9.57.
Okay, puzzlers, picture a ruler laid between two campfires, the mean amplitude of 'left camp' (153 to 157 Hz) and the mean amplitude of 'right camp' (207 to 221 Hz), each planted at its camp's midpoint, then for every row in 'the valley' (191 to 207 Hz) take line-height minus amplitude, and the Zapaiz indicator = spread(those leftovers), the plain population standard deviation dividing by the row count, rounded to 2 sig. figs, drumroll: 0.86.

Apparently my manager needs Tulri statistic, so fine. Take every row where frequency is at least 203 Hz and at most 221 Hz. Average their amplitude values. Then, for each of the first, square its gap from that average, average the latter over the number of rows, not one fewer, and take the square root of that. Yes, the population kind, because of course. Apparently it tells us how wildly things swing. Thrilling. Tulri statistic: 0.62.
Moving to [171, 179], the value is 0.54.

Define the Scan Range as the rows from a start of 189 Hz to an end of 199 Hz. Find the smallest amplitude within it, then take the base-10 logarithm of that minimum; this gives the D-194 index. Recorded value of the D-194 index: 1.24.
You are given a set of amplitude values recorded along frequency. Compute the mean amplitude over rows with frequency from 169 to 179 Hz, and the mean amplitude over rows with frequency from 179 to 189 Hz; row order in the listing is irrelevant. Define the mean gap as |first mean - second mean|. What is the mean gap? 0.0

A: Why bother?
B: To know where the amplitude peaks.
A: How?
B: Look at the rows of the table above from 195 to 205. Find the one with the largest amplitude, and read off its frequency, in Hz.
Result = 200.0 Hz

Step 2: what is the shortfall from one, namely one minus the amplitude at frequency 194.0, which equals -16.3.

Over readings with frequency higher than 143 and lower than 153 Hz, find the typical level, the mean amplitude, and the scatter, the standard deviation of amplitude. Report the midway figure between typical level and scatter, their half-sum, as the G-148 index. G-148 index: 9.0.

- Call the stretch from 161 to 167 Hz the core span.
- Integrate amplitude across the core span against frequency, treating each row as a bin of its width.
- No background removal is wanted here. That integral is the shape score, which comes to 111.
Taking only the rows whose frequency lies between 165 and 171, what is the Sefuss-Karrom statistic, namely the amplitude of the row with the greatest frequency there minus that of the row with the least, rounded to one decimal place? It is -1.4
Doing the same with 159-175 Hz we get 0.7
